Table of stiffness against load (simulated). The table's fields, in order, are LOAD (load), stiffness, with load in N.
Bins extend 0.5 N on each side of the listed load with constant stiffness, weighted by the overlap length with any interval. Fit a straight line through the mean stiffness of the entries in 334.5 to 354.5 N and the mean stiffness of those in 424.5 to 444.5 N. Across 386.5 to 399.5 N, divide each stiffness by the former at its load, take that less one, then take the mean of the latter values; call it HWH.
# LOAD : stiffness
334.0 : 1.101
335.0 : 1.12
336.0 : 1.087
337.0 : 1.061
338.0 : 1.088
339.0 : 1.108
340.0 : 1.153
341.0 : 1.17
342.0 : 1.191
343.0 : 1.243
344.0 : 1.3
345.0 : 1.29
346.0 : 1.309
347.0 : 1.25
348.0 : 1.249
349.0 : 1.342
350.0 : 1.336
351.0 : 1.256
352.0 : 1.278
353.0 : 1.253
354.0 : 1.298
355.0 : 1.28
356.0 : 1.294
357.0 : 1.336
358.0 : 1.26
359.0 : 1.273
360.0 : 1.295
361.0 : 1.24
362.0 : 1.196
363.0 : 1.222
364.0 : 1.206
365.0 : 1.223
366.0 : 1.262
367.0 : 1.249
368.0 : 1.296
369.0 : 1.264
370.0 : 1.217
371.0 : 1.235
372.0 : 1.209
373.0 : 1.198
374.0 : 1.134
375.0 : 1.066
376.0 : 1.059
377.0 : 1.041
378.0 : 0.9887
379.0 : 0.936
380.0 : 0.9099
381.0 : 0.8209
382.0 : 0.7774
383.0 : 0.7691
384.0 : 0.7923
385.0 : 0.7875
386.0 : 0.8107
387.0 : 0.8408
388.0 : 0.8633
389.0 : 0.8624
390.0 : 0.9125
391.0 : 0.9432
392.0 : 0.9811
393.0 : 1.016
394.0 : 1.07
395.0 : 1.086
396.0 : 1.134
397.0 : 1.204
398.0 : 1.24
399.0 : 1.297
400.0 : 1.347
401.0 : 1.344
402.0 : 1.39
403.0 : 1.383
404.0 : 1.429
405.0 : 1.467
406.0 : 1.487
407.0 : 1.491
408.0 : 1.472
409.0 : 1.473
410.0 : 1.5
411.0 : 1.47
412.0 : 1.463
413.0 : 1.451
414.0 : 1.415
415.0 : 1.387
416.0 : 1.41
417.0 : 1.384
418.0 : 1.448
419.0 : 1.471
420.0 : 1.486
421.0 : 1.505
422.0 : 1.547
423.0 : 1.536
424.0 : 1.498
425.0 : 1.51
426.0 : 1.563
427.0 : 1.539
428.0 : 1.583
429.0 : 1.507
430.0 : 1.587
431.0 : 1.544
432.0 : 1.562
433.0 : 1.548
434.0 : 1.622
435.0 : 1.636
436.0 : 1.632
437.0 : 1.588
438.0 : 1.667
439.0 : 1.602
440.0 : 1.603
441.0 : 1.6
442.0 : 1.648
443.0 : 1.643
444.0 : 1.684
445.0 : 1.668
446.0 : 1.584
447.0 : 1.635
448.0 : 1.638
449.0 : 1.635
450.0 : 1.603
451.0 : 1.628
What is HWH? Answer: -0.27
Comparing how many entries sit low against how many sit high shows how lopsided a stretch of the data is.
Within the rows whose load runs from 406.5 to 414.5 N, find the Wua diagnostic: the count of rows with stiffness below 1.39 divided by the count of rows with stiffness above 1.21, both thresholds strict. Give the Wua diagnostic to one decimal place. 0.0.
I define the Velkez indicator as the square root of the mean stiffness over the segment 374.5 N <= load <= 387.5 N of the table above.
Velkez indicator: 0.94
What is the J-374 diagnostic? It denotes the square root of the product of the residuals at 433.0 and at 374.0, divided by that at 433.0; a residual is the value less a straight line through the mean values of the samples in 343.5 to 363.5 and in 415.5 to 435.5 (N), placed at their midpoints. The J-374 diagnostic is -10.4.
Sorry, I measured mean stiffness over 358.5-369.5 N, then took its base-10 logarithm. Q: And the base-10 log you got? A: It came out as 0.10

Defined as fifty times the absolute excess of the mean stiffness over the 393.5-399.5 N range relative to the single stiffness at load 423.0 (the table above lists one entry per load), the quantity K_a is 18.2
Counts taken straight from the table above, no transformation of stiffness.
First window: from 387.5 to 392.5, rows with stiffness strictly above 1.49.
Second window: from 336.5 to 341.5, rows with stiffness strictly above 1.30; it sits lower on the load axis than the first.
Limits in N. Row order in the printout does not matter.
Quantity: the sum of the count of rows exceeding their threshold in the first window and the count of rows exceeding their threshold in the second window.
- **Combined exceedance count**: 0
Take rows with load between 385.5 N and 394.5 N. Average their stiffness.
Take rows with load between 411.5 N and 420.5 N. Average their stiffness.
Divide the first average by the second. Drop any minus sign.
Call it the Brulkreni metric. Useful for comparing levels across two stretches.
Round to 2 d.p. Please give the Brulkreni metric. 0.64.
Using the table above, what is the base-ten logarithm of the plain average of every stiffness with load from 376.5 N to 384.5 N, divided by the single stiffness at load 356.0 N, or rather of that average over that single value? -0.17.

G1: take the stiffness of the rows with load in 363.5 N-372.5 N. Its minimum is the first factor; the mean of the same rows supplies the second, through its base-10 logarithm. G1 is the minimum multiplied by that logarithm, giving 0.11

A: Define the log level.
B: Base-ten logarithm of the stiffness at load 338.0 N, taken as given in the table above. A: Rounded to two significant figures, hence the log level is 0.037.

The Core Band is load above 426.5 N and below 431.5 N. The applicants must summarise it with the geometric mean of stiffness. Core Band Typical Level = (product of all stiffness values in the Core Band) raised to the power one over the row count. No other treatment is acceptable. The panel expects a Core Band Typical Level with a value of 1.55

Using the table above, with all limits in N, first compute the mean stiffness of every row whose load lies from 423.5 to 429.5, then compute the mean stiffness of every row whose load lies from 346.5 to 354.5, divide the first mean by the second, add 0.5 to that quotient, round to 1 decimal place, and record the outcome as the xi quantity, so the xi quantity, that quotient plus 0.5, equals 1.7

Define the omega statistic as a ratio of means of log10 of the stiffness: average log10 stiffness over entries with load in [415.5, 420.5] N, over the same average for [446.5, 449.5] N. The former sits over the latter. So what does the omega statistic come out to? 0.74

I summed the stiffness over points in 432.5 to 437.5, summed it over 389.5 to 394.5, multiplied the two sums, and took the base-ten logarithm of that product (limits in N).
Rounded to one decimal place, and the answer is 1.6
